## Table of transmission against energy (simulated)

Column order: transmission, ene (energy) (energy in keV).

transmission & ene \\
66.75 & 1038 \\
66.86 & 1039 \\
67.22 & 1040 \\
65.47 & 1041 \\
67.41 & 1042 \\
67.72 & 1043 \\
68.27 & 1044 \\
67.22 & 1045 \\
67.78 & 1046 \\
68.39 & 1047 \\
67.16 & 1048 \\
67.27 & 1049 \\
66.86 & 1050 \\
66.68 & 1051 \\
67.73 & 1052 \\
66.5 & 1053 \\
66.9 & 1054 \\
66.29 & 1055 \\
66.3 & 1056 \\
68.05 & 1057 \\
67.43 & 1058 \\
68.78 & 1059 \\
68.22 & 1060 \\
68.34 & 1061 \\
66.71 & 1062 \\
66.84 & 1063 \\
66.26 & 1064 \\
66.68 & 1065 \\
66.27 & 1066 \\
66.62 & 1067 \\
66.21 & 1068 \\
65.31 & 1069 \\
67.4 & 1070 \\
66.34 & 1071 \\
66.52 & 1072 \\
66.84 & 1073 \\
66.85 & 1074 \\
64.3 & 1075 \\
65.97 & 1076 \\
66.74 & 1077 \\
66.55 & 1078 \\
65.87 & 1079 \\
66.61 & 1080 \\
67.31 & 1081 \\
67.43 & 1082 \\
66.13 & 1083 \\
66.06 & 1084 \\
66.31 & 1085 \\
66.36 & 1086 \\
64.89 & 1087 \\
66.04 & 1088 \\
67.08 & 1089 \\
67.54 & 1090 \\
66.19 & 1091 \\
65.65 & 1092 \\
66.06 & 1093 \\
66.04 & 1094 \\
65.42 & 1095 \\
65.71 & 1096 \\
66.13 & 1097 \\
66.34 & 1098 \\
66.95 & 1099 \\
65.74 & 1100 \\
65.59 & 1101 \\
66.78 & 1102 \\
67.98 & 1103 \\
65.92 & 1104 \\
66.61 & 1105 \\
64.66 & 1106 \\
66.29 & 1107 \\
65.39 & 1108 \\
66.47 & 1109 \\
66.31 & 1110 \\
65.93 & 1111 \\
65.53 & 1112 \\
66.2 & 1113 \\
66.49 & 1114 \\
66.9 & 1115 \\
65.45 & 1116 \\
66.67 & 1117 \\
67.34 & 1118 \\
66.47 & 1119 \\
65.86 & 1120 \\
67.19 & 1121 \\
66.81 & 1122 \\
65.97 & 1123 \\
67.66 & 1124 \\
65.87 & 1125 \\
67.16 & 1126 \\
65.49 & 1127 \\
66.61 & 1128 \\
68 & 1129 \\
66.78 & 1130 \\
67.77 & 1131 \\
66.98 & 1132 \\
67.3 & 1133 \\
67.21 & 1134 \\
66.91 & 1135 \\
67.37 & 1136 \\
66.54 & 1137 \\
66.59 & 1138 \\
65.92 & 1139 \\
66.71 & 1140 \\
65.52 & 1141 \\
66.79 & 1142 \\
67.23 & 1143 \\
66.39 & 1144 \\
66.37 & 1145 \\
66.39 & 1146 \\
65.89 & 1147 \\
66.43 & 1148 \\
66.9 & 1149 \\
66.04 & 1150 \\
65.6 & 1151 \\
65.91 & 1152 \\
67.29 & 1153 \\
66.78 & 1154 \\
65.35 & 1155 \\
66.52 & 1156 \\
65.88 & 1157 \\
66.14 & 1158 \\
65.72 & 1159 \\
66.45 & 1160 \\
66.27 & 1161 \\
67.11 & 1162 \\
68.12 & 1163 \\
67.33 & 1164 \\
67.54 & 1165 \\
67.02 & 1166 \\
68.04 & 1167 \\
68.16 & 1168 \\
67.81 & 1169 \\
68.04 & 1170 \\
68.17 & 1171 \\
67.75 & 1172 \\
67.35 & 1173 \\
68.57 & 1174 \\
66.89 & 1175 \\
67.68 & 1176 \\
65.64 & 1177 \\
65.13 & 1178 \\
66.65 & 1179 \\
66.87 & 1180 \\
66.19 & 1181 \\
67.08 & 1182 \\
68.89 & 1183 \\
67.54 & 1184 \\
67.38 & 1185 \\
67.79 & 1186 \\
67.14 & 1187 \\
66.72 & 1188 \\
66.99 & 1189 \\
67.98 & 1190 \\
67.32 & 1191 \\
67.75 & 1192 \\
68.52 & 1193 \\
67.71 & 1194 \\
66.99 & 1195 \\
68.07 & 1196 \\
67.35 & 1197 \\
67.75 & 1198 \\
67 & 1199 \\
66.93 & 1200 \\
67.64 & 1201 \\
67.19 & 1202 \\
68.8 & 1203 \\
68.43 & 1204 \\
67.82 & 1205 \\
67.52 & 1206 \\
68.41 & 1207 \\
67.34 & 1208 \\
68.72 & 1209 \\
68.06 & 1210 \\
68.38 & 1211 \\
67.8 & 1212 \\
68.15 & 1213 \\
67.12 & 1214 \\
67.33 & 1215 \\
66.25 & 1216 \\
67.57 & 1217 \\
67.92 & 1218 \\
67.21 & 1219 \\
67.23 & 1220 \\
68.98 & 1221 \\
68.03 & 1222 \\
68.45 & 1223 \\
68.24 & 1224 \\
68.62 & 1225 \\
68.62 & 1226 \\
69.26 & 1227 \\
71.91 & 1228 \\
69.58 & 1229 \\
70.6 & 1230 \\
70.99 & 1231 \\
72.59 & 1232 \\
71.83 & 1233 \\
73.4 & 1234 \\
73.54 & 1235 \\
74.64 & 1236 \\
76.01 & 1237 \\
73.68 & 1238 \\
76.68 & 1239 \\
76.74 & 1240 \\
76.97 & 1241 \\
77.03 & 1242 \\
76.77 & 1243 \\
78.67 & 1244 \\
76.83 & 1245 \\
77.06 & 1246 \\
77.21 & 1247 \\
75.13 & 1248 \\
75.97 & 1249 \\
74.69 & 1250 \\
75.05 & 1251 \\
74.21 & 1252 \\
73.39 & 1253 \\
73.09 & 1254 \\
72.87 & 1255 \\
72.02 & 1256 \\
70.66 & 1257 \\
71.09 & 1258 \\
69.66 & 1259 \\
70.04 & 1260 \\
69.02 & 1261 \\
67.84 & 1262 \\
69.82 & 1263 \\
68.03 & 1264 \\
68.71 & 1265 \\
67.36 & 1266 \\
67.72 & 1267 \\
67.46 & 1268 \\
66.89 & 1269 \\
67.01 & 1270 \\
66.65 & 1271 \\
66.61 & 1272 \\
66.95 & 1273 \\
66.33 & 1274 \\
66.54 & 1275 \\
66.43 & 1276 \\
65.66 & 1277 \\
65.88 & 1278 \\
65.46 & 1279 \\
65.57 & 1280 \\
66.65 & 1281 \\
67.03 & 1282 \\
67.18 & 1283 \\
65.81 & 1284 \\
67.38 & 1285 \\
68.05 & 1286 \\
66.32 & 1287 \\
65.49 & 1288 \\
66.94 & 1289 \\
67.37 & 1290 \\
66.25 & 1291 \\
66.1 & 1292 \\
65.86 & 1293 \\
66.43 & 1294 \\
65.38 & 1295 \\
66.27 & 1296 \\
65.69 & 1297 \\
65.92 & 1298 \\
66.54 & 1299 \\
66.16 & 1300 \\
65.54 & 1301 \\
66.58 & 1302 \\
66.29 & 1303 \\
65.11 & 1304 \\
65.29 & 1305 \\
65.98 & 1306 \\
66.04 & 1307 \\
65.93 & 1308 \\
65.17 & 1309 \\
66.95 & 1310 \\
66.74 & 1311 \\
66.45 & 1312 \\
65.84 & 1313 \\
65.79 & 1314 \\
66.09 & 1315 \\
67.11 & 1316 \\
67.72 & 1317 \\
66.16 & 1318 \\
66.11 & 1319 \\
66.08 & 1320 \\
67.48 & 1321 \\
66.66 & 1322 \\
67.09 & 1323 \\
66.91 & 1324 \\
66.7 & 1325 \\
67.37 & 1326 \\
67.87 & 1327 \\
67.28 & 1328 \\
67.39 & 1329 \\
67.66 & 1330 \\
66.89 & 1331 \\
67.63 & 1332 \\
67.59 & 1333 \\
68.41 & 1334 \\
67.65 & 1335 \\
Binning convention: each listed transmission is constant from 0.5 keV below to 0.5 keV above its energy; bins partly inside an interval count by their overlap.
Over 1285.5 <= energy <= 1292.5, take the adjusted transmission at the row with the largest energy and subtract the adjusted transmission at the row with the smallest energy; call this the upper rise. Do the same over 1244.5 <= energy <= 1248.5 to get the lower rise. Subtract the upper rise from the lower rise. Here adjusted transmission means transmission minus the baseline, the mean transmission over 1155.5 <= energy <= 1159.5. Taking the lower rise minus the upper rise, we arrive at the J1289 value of 0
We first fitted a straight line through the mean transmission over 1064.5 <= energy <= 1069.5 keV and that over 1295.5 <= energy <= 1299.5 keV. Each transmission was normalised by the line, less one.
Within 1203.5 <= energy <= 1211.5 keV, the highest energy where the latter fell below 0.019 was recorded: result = 1208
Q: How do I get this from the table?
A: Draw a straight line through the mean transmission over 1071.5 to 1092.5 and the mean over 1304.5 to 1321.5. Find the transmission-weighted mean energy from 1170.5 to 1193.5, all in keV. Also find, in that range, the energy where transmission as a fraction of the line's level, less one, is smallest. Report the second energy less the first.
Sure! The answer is -4.0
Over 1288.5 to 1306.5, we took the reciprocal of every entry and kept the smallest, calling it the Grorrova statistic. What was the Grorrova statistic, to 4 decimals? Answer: 0.0148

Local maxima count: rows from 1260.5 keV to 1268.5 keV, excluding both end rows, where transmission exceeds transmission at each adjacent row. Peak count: 3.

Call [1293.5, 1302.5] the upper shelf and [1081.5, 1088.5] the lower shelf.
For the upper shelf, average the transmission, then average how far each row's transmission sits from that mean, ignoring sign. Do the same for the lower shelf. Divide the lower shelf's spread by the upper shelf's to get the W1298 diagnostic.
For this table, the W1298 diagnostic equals 1.2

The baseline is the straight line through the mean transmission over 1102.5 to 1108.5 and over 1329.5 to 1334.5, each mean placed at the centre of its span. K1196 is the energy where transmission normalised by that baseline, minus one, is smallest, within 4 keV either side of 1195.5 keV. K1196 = 1199 keV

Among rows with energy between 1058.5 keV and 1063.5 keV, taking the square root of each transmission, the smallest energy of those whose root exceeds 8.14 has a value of 1059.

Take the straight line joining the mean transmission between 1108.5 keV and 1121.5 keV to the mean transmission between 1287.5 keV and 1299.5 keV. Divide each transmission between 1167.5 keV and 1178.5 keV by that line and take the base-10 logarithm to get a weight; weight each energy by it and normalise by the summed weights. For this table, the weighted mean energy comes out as 1170.7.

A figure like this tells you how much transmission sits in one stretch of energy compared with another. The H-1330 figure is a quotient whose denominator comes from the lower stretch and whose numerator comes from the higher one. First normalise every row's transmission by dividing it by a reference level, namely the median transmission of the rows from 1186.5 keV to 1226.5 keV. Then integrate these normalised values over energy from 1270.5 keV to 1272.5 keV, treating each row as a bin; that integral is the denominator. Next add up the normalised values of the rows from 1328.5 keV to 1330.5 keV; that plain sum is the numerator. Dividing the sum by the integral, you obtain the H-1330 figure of 1.013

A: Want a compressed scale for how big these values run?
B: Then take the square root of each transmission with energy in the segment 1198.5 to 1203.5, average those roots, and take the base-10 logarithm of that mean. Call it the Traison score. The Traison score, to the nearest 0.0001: 0.9147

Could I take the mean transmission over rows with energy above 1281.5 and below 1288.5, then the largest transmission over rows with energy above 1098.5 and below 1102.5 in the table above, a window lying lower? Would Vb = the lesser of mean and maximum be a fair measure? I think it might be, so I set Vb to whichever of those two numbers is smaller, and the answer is 66.8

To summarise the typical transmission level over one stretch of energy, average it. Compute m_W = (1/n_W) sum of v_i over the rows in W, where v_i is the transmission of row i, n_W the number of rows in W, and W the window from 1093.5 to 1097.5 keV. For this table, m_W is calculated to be 65.8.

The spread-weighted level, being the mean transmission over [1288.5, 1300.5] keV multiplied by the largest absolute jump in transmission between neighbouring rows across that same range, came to 74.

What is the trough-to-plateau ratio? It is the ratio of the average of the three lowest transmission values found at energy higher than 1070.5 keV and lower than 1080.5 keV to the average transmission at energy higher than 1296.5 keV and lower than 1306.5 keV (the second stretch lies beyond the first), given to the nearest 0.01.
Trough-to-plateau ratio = 0.99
